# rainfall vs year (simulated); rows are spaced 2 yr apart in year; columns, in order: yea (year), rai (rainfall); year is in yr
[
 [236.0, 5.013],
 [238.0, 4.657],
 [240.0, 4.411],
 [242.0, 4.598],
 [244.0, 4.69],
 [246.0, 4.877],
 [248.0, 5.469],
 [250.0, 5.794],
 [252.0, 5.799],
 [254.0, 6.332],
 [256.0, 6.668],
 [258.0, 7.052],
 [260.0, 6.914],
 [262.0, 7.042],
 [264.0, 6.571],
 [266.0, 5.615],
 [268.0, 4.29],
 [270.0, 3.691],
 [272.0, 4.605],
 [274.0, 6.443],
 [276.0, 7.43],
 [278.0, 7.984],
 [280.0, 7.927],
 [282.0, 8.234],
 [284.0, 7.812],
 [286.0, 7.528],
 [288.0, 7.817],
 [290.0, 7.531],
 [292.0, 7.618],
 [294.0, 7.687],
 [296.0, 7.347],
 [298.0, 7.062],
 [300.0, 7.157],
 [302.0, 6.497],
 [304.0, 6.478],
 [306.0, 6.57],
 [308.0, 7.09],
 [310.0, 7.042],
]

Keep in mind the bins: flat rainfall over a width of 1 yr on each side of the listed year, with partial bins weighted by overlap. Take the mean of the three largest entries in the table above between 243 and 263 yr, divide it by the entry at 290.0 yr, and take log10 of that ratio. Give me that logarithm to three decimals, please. -0.032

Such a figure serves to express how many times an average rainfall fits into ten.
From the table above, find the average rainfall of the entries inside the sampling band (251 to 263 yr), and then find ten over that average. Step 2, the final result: 1.51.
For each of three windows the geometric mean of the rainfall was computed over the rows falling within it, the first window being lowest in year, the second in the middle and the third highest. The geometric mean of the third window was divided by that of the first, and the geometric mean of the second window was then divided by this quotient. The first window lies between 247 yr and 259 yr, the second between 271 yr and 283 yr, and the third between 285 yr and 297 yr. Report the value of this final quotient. 5.7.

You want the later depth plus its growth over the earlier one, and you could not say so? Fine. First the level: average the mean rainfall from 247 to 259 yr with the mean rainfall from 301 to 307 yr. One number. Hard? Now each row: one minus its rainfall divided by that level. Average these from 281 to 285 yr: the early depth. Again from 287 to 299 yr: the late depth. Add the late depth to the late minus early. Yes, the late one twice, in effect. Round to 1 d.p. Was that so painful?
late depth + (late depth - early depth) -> -0.1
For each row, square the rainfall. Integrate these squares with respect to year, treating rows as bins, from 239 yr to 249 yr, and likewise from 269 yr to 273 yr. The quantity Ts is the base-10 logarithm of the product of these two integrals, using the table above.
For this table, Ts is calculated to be 4.21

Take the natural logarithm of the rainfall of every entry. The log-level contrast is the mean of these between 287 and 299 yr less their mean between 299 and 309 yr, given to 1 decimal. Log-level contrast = 0.1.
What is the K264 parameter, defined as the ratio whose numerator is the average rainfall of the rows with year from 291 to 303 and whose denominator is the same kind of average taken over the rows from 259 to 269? 1.19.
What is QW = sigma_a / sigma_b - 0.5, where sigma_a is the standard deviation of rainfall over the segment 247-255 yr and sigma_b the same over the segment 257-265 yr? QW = 1.1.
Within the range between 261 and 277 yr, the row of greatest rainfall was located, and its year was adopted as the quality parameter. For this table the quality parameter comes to 276.0 yr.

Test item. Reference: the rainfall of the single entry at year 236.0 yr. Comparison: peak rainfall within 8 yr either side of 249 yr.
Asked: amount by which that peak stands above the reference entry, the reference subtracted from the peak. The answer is 1.7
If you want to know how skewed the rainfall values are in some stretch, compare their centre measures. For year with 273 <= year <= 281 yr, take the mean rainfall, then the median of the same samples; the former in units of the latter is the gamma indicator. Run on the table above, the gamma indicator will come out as 0.97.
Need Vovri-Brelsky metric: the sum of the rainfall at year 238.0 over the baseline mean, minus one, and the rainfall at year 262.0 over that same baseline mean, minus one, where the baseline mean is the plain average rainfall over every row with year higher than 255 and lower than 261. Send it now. -0.30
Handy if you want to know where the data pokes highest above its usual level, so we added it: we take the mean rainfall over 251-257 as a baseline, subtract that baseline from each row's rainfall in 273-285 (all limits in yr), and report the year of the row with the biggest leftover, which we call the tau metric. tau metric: 282.0 yr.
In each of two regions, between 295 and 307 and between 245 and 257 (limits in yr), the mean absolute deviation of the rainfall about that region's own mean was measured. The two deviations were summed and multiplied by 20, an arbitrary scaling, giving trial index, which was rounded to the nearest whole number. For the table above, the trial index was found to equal 16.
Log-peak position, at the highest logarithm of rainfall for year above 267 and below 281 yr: 278.0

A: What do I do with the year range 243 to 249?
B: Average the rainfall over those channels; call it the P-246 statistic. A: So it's 5.0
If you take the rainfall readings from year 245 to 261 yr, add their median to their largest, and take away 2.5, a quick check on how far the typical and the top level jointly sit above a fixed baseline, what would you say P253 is 10.6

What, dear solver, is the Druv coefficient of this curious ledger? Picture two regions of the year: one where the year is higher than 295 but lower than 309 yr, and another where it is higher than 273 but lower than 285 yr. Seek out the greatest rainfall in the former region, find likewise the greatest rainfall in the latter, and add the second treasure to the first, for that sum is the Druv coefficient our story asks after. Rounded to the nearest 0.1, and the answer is 15.6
